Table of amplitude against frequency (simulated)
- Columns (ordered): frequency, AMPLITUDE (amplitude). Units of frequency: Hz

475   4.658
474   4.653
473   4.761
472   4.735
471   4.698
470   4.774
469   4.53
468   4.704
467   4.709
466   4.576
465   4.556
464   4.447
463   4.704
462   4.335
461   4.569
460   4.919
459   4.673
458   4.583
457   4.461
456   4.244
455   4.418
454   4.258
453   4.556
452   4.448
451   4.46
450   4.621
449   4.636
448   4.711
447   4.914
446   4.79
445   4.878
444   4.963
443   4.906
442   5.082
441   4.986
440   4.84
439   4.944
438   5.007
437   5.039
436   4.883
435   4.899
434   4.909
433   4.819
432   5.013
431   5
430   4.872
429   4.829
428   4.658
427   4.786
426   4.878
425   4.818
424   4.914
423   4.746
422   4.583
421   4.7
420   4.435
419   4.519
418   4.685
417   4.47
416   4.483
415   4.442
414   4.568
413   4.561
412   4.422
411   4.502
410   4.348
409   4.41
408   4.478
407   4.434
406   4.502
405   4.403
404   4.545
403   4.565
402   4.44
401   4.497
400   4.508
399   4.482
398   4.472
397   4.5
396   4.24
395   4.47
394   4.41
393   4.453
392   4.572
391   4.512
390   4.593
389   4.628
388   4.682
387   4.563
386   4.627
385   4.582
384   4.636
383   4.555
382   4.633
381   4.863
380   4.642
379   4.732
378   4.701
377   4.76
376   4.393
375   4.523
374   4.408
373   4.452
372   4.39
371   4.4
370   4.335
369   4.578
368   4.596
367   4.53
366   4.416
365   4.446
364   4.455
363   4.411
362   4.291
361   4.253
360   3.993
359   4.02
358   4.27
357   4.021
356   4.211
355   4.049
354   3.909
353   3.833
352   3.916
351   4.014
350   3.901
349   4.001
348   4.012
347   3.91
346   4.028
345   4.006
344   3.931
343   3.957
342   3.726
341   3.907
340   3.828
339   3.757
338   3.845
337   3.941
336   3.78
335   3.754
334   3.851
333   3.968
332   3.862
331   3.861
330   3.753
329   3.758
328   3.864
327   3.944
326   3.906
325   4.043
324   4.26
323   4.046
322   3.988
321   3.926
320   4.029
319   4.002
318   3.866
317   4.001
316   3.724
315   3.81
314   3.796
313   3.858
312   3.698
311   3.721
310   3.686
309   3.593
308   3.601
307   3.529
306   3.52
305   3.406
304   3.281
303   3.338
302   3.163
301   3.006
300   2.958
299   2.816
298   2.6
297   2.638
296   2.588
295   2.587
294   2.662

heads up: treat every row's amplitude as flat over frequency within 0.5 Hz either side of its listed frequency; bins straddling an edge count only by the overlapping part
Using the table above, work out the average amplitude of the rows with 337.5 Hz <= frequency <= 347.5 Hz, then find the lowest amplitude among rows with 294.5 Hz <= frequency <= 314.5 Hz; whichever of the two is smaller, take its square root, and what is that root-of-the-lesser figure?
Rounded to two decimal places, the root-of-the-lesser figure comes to 1.61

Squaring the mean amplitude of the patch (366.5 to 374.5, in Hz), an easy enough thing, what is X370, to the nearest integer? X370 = 20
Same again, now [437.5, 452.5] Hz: 23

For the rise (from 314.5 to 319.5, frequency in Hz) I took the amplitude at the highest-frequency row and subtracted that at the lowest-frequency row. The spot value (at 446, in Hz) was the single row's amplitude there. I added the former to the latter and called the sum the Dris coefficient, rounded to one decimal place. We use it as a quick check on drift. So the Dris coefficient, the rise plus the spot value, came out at 5.0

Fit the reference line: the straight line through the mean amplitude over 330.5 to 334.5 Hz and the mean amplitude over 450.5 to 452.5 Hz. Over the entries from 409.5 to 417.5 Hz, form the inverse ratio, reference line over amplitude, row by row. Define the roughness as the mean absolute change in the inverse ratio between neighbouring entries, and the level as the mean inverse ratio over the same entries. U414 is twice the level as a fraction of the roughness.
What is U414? 113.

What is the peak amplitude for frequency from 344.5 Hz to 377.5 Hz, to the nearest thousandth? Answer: 4.760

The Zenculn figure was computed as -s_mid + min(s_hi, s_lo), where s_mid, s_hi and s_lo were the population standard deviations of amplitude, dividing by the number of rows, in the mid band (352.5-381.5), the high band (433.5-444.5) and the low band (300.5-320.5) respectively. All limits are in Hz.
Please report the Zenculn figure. -0.19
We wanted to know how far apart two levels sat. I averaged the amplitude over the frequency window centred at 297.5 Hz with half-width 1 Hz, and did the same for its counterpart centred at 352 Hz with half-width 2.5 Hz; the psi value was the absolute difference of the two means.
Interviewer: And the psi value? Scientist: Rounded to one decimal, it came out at 1.3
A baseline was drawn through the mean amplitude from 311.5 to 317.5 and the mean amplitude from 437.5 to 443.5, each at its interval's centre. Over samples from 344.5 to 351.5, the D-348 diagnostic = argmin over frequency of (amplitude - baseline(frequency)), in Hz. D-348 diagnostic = 350 Hz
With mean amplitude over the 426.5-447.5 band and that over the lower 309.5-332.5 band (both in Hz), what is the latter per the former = 0.79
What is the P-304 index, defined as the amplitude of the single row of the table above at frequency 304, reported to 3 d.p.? 3.281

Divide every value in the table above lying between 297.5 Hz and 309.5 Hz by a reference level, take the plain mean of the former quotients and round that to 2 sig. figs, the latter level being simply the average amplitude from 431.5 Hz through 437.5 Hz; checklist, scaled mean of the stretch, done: 0.66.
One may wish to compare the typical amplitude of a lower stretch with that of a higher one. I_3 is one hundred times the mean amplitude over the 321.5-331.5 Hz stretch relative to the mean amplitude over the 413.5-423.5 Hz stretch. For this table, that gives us 86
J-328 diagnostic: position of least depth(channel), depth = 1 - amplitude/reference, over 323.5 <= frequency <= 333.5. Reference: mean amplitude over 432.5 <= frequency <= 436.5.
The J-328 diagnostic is 324 Hz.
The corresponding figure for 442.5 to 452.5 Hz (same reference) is 444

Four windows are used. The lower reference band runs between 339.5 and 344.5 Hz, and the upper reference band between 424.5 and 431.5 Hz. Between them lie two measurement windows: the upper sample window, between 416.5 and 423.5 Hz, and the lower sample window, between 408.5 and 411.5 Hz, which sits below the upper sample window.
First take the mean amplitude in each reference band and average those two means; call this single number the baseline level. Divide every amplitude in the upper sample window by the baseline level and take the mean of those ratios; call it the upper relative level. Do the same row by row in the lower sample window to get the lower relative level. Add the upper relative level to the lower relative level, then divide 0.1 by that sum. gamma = 0.0483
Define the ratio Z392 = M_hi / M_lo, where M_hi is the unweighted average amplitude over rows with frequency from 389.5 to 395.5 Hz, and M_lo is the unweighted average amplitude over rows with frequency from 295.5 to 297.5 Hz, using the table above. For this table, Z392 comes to 1.72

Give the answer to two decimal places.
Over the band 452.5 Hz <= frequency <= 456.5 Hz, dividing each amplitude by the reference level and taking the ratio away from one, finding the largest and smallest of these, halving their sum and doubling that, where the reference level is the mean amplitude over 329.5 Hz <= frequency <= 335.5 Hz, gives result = -0.29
